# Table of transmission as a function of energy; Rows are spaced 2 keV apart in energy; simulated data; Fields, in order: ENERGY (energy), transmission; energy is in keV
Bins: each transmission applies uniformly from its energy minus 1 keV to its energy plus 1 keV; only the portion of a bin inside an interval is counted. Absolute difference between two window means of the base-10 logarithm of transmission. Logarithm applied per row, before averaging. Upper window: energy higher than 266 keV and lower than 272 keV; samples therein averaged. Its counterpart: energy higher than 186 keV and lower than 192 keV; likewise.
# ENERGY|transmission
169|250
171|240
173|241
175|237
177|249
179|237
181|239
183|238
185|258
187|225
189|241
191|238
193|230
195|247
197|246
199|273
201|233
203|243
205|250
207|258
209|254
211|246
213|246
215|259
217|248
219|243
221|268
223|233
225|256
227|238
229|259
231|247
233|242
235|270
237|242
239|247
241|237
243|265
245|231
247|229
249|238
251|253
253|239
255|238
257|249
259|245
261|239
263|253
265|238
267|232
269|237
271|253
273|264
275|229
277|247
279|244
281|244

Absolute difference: 0.011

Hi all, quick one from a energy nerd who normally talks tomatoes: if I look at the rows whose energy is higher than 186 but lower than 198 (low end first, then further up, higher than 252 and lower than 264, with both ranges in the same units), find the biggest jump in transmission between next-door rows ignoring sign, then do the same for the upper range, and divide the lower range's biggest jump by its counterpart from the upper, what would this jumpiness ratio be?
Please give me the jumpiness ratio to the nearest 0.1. 1.2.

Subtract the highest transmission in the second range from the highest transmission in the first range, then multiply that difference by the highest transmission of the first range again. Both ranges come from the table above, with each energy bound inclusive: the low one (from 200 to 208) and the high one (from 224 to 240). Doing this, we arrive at -3096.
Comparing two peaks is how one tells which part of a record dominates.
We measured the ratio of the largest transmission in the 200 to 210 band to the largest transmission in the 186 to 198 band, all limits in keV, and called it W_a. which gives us 1.04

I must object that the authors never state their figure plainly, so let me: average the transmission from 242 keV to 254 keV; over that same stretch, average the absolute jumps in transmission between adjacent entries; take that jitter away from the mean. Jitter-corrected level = 228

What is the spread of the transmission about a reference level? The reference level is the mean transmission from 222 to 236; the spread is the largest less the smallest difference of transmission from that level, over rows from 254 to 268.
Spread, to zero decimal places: 21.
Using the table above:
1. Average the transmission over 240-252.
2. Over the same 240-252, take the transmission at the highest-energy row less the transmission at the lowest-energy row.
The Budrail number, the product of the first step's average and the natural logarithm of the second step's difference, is 671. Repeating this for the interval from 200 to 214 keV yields 634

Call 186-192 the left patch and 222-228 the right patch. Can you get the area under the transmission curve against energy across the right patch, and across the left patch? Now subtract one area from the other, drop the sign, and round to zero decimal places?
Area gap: 46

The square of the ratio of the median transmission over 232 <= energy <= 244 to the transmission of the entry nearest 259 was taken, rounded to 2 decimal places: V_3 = 1.00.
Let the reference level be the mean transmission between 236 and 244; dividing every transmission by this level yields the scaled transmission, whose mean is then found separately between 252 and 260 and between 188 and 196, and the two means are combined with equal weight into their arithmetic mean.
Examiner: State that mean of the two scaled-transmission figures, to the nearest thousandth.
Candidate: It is 0.972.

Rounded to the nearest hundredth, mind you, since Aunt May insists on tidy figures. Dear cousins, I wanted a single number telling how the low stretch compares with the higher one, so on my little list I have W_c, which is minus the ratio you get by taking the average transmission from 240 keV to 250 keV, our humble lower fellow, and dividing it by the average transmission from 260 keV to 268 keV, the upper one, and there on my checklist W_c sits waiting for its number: -1.00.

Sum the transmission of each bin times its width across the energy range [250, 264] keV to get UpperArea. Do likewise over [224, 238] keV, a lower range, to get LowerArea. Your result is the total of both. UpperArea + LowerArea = 6940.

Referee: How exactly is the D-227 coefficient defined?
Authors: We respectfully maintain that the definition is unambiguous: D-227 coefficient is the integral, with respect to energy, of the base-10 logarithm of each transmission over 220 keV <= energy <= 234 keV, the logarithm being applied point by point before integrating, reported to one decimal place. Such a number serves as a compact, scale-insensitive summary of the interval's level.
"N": 33.5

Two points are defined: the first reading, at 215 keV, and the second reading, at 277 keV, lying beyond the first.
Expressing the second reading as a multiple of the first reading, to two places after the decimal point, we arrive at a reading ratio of 0.95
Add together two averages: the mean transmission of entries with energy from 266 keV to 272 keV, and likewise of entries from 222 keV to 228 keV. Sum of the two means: 483.0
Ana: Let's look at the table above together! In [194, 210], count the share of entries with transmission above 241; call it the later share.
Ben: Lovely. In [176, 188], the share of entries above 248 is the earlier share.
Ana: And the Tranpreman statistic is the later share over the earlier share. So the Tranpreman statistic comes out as 2.6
